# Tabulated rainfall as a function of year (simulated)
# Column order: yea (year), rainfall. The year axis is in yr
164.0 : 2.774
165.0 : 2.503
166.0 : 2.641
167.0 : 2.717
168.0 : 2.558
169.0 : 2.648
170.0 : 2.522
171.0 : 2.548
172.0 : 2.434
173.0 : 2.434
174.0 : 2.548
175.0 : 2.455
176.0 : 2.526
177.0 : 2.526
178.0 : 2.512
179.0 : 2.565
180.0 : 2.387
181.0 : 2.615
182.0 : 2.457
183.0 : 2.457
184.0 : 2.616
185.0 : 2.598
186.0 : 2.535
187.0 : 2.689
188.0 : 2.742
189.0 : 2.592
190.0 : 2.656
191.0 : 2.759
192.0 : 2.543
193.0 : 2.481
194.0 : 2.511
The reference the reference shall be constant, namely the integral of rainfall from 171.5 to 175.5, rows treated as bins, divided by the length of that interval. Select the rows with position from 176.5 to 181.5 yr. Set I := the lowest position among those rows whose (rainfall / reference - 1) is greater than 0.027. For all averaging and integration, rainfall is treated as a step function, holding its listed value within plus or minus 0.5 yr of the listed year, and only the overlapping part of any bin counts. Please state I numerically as 179.0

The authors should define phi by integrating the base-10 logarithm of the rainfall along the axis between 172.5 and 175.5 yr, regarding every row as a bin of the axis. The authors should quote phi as 1.2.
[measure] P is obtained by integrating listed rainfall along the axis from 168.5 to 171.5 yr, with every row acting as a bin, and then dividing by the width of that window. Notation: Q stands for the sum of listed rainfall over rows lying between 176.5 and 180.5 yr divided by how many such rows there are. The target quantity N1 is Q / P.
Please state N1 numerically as 0.97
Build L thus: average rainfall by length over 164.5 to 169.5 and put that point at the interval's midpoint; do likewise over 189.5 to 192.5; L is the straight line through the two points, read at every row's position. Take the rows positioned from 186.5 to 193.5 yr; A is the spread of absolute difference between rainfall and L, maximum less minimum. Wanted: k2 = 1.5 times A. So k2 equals 0.25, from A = 0.170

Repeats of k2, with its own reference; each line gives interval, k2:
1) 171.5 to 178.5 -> 0.17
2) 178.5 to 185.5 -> 0.34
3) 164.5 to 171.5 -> 0.12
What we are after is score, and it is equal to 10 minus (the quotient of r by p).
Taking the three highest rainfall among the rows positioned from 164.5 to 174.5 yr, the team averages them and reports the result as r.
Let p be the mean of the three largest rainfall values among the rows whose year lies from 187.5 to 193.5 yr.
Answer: 9.02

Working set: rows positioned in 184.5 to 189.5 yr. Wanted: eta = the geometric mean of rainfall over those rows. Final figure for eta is 2.63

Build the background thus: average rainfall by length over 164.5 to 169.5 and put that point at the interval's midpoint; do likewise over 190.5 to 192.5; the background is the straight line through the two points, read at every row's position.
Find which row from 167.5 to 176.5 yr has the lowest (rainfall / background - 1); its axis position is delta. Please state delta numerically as 173.0 yr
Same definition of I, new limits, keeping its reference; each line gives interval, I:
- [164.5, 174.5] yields 166.0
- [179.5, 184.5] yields 181.0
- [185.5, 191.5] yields 186.0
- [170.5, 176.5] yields 171.0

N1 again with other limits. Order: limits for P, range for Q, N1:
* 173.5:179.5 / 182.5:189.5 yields 1.03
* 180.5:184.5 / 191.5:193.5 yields 0.99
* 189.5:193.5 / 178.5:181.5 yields 0.97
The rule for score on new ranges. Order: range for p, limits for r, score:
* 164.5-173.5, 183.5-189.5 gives 8.99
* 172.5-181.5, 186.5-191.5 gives 8.94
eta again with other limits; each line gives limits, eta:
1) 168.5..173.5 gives 2.52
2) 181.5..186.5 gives 2.53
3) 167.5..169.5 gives 2.60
